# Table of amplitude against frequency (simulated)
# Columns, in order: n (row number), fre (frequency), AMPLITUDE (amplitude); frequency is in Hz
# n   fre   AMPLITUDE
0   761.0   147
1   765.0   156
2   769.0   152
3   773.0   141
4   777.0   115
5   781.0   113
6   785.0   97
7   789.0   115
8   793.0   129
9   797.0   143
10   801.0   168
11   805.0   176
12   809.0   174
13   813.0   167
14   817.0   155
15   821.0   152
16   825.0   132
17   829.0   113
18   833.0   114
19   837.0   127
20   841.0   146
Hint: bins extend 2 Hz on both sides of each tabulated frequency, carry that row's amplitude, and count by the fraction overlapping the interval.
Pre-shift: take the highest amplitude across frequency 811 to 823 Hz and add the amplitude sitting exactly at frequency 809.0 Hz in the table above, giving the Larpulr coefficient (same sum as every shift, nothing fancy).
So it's 341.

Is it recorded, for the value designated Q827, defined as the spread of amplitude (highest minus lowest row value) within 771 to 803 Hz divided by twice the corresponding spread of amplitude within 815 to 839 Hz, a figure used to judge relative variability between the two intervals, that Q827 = 0.85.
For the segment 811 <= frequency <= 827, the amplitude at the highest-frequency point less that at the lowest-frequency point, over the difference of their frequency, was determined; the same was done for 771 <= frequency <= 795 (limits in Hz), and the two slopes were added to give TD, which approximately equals -4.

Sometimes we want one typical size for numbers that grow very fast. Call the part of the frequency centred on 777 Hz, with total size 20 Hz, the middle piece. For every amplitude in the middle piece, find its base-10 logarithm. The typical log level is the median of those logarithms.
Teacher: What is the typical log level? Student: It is 2.06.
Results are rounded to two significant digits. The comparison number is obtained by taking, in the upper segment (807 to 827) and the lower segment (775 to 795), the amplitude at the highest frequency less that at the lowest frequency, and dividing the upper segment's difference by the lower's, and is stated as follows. -3.0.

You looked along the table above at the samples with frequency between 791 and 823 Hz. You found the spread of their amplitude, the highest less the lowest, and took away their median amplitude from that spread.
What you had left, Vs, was -114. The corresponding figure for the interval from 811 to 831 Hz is -98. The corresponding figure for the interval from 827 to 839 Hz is -100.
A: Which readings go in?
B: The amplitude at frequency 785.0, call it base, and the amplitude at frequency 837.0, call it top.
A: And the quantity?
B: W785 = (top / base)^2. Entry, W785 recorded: 1.7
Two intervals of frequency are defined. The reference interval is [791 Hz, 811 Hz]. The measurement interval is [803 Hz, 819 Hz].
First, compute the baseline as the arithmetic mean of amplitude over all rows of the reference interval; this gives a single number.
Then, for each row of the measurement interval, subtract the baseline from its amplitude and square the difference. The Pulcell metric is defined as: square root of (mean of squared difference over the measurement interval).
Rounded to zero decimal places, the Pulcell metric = 13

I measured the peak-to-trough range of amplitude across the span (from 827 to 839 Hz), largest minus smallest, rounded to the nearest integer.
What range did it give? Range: 14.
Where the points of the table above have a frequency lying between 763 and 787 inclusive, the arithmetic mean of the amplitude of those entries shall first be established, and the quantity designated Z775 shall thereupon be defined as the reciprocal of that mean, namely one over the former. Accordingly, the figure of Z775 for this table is 0.0078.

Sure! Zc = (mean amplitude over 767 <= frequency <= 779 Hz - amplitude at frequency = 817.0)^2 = 361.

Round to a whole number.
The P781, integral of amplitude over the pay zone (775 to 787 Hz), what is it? 1300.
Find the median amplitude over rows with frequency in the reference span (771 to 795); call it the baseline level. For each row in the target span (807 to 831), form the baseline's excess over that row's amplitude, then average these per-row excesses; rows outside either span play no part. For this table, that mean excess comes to -34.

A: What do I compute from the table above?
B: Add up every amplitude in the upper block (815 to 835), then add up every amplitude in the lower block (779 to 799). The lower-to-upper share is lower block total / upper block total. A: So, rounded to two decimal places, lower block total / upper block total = 0.90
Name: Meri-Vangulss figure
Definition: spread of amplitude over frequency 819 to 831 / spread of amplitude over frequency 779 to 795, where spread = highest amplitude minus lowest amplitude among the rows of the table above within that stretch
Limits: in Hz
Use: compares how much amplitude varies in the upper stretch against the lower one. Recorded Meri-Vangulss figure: 1.2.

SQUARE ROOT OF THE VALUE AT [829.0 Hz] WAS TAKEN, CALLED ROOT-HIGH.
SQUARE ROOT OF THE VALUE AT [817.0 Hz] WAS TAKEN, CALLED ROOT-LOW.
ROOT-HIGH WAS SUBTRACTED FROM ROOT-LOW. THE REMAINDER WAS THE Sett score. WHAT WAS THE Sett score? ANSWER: 1.8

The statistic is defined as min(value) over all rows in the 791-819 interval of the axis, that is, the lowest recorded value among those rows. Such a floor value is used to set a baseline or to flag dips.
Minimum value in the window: 129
